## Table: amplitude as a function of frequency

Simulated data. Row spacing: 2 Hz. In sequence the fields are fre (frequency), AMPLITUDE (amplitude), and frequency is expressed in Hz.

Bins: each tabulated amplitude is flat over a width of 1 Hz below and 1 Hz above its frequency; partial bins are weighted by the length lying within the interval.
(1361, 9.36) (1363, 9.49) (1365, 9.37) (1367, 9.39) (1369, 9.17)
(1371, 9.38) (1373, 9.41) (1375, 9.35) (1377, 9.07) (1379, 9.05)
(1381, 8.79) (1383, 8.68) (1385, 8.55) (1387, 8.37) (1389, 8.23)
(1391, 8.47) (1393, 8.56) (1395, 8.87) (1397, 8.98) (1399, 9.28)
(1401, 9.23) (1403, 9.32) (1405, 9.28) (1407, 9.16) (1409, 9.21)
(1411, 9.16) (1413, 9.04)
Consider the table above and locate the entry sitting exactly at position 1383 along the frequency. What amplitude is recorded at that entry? 8.68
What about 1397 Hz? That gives 8.98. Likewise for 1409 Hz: 9.21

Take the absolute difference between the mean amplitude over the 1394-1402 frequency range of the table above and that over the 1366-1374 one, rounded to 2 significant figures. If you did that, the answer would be 0.25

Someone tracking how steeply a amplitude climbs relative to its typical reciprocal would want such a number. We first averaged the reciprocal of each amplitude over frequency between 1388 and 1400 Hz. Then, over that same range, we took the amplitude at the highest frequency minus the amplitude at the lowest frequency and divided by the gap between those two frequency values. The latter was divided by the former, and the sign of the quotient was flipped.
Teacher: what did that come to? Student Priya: -0.9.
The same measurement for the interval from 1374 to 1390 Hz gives 0.7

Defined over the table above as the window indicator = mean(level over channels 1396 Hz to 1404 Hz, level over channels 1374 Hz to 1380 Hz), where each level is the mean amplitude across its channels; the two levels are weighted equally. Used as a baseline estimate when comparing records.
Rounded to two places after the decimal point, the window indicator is 9.18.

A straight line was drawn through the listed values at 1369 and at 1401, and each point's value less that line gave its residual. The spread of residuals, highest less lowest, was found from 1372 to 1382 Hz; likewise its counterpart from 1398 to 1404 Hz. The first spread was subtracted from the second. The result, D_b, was -0.5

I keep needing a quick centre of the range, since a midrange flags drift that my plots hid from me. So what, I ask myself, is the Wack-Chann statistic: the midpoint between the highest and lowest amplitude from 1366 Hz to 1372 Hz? 9.28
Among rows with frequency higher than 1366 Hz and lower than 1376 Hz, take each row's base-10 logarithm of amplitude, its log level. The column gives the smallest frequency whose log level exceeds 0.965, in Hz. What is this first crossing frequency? 1367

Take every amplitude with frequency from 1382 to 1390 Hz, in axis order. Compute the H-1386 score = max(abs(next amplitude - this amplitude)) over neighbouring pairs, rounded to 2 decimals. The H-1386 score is 0.18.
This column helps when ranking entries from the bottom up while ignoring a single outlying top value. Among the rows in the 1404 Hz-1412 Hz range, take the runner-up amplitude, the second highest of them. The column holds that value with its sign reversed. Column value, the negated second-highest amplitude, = -9.21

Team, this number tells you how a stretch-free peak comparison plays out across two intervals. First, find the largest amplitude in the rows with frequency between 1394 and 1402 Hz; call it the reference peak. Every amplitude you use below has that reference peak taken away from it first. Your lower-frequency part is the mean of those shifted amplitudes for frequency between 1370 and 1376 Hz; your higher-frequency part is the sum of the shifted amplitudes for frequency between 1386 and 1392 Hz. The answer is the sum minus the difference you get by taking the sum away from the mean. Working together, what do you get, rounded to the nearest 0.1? -5.6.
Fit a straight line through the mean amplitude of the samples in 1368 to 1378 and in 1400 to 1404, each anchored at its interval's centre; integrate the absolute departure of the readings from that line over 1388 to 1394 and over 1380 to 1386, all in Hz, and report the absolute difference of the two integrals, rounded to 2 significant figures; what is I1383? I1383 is 1.5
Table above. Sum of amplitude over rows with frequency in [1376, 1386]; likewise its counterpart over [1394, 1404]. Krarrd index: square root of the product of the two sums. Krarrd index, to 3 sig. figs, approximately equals 44.9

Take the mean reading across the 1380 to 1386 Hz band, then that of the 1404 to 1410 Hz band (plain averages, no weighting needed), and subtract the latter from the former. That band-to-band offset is -0.54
